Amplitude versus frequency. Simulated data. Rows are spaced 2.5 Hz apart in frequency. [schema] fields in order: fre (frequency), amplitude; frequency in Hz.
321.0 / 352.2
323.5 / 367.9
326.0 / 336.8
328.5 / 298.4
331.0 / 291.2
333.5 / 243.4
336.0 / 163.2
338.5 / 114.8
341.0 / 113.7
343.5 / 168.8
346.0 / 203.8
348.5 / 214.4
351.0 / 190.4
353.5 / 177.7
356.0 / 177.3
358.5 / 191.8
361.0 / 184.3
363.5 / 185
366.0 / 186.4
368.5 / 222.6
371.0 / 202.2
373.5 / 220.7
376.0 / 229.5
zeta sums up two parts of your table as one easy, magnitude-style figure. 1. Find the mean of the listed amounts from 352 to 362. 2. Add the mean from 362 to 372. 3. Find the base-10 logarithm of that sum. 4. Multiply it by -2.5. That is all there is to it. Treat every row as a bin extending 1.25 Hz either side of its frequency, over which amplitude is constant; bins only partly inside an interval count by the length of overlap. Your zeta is -6.45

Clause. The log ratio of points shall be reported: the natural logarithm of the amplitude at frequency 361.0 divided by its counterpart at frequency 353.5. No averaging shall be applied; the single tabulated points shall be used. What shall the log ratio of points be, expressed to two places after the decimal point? 0.04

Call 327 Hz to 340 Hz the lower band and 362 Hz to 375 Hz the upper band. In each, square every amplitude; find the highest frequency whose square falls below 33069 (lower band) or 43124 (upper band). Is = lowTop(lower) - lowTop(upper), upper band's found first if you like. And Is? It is -32.5 Hz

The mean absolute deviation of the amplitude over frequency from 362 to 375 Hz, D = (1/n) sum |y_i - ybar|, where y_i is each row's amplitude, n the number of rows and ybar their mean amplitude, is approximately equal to 15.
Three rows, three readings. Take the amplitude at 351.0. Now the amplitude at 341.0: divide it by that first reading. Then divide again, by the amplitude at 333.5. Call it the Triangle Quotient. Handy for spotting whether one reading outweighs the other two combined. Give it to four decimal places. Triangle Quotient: 0.0025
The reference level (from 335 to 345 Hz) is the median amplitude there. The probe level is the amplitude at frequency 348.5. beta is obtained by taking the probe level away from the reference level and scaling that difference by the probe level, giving -0.4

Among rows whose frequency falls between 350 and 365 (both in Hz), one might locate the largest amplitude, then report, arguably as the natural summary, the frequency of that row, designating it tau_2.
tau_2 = 358.5 Hz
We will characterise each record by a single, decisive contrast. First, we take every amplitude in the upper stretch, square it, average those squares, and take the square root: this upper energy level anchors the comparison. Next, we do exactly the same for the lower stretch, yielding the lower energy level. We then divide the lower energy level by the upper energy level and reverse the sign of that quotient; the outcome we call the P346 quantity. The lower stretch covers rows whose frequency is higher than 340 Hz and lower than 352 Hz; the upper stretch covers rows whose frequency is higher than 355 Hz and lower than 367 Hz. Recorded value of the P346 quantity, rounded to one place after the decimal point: -1.0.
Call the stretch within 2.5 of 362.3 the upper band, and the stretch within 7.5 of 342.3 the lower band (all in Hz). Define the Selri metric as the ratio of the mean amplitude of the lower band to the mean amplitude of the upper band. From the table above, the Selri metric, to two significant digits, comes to 0.88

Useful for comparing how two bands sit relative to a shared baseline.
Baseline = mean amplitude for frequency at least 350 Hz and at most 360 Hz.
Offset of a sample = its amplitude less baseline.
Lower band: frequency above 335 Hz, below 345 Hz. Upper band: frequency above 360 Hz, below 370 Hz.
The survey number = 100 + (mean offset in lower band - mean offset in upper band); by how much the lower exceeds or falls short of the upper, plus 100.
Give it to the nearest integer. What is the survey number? 46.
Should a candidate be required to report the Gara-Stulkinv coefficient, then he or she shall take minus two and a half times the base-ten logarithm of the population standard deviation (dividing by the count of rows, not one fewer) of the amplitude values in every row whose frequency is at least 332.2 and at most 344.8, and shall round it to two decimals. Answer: -4.19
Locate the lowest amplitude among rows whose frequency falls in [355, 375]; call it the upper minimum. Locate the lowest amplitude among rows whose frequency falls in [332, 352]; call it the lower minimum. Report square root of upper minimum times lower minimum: 142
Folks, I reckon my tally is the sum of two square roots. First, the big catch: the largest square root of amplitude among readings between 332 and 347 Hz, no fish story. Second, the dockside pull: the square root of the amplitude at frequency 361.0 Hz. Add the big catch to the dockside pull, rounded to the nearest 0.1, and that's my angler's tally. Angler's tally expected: 29.2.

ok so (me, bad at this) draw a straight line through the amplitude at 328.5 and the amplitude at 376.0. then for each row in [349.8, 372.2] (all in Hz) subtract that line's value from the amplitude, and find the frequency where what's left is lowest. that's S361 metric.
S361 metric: 353.5 Hz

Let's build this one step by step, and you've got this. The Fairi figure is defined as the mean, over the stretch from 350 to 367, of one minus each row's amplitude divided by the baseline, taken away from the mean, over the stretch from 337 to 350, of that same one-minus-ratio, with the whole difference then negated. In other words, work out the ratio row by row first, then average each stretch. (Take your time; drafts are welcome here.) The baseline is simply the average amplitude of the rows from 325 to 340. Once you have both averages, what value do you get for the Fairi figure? -0.09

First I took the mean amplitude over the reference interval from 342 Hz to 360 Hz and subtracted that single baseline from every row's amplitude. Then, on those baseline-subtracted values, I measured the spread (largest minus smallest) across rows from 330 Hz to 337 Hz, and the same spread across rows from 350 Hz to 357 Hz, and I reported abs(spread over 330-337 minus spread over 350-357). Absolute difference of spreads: 115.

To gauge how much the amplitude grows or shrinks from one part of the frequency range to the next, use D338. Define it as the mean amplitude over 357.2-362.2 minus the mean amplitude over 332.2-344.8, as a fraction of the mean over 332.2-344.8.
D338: 0.2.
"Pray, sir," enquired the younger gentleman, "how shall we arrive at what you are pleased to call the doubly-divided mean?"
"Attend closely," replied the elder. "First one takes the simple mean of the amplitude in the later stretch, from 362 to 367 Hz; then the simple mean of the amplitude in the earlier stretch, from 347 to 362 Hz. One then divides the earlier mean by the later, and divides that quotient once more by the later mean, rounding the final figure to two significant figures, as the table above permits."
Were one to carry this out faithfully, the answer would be 0.0055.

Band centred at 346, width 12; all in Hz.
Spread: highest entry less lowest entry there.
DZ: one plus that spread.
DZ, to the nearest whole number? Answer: 102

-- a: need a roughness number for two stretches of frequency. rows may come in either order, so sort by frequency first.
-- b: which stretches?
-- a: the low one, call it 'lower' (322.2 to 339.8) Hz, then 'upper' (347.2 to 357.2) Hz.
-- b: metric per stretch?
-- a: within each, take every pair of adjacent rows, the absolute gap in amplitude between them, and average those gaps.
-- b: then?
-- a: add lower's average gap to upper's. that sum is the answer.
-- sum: 55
